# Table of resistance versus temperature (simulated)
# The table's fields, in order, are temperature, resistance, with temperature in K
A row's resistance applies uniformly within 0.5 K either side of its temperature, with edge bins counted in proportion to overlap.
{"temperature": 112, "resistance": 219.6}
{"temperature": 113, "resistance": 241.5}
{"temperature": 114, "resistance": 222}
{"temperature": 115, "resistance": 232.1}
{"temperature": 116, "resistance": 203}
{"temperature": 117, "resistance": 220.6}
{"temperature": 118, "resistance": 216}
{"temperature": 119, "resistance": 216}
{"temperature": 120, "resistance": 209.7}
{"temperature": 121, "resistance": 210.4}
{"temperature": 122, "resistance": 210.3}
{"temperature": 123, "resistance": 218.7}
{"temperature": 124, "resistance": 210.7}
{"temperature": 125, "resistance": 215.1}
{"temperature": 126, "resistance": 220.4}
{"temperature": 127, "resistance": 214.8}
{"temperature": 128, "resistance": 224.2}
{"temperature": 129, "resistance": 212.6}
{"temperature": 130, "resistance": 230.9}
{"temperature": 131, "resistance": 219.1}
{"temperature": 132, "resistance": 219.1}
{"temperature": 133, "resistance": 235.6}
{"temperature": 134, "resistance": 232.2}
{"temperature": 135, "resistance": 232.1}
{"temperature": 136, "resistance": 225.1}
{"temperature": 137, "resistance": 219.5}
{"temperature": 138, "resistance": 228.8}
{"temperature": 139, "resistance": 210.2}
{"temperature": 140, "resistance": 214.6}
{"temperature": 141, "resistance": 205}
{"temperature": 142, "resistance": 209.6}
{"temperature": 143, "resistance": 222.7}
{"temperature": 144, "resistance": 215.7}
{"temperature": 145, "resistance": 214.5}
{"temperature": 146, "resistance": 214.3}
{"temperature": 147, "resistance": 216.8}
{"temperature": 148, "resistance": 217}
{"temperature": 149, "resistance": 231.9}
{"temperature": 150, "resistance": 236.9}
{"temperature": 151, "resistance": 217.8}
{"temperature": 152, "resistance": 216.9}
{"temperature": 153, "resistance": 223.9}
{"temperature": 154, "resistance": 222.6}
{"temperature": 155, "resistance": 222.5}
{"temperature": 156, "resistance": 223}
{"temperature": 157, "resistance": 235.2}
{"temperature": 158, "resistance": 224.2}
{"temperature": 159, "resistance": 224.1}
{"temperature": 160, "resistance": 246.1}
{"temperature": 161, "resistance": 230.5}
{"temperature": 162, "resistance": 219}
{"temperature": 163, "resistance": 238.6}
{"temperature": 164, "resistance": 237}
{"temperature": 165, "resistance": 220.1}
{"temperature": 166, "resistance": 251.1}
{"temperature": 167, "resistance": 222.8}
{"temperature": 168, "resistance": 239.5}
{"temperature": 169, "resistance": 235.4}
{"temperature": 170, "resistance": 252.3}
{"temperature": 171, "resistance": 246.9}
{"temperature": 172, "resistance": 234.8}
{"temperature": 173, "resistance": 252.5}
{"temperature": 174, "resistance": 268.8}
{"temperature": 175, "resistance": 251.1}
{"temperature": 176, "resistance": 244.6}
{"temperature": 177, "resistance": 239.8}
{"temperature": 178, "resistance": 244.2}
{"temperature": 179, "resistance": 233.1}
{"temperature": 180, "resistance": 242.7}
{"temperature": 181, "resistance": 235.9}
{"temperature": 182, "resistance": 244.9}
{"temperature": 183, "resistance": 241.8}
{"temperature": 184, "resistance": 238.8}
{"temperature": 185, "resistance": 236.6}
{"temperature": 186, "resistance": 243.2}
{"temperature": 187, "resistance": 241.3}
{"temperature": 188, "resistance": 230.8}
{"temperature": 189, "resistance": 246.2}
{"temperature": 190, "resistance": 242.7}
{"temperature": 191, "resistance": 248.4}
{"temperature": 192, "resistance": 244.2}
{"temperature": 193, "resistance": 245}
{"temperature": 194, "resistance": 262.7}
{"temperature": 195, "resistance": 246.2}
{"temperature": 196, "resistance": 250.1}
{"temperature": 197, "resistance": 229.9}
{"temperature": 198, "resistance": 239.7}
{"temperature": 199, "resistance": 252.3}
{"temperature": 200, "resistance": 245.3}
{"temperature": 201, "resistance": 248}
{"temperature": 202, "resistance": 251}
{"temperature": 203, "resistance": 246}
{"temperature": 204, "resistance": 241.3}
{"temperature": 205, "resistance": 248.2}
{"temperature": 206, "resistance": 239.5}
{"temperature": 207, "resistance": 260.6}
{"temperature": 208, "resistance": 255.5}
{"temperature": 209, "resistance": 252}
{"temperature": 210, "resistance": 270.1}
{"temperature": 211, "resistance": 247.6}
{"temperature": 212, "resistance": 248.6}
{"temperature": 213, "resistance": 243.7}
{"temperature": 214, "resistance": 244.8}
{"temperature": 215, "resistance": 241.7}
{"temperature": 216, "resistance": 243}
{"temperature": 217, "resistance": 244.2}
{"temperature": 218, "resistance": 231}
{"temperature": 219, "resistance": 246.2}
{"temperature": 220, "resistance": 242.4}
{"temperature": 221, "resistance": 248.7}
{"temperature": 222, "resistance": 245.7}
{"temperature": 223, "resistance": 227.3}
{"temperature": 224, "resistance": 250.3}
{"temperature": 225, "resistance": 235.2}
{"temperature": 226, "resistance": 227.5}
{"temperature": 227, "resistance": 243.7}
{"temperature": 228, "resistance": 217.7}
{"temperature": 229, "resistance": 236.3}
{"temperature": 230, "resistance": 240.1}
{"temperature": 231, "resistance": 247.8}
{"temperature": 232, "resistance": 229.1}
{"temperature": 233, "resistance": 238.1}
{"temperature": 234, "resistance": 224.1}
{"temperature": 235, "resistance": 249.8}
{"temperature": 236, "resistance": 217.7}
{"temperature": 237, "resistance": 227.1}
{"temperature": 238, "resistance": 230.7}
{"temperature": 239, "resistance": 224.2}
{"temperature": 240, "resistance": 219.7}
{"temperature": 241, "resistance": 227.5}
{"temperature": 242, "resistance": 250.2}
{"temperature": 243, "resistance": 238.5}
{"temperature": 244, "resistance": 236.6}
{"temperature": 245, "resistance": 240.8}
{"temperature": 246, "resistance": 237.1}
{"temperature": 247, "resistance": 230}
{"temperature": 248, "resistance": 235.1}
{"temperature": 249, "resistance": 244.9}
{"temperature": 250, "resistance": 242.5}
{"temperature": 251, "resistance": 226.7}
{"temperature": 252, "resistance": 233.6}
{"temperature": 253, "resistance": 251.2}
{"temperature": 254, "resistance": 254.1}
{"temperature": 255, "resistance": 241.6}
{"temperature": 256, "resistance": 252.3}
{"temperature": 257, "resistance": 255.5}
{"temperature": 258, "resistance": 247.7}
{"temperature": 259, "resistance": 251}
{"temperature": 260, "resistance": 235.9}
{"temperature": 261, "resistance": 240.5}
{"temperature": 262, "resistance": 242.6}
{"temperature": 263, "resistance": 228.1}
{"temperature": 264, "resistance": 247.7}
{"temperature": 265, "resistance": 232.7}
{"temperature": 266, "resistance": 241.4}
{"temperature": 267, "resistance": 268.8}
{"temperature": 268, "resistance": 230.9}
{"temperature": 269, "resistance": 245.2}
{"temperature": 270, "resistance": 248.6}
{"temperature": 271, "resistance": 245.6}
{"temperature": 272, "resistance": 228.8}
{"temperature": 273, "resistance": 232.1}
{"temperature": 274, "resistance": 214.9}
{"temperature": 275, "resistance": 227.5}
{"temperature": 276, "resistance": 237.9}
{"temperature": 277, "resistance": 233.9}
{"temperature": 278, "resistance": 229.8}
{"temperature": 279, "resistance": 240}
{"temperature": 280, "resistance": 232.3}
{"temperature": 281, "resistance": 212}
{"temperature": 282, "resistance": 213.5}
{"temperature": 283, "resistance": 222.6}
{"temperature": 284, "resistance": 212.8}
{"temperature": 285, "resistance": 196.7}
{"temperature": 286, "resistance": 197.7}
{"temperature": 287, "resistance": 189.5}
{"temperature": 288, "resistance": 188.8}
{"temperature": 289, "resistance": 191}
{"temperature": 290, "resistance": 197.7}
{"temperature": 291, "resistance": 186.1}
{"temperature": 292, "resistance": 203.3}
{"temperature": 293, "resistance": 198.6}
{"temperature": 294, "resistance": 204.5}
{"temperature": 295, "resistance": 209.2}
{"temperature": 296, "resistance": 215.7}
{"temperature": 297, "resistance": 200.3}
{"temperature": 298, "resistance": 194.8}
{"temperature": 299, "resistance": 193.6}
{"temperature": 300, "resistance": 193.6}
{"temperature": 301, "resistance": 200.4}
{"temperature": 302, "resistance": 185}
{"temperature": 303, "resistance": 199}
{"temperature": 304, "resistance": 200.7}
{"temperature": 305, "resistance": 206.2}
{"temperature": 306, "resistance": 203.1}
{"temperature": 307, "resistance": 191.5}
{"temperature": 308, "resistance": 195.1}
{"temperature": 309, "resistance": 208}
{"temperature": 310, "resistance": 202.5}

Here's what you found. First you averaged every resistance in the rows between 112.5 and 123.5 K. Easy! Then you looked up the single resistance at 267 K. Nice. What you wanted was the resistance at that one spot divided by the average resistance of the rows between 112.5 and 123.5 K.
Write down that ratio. 1.23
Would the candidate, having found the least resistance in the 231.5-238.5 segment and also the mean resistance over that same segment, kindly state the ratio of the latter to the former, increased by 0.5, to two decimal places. 1.56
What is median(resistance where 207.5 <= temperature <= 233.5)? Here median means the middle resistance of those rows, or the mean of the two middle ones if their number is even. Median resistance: 244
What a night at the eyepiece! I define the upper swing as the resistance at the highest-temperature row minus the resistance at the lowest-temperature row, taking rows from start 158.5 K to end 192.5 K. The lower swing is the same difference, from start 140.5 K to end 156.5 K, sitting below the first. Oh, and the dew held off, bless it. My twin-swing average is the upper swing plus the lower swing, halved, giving 19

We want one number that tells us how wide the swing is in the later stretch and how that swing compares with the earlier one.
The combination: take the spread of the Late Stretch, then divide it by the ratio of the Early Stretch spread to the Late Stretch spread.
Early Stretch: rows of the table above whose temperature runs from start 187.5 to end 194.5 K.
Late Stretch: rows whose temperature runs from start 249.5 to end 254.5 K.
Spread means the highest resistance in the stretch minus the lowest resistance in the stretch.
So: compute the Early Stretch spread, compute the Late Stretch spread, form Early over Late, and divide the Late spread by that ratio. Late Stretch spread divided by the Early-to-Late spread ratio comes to 24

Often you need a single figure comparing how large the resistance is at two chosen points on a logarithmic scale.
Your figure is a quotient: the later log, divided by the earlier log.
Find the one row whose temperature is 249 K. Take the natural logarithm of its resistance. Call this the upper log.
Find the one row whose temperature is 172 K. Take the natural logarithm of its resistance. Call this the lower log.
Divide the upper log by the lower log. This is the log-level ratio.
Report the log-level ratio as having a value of 1.008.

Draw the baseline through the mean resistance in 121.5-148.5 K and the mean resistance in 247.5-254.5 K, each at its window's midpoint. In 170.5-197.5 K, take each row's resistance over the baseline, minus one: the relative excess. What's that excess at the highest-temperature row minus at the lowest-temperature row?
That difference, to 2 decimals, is -0.10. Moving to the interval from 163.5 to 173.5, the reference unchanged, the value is 0.06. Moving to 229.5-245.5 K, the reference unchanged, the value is -0.01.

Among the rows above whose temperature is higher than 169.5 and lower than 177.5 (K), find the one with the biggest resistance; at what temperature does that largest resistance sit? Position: 174 K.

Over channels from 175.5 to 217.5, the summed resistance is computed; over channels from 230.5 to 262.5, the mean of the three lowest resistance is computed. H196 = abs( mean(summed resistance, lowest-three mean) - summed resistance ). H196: 5038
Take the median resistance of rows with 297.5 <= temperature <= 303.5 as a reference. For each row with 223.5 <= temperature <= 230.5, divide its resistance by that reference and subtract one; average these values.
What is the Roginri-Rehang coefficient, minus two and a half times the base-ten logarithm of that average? 1.67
